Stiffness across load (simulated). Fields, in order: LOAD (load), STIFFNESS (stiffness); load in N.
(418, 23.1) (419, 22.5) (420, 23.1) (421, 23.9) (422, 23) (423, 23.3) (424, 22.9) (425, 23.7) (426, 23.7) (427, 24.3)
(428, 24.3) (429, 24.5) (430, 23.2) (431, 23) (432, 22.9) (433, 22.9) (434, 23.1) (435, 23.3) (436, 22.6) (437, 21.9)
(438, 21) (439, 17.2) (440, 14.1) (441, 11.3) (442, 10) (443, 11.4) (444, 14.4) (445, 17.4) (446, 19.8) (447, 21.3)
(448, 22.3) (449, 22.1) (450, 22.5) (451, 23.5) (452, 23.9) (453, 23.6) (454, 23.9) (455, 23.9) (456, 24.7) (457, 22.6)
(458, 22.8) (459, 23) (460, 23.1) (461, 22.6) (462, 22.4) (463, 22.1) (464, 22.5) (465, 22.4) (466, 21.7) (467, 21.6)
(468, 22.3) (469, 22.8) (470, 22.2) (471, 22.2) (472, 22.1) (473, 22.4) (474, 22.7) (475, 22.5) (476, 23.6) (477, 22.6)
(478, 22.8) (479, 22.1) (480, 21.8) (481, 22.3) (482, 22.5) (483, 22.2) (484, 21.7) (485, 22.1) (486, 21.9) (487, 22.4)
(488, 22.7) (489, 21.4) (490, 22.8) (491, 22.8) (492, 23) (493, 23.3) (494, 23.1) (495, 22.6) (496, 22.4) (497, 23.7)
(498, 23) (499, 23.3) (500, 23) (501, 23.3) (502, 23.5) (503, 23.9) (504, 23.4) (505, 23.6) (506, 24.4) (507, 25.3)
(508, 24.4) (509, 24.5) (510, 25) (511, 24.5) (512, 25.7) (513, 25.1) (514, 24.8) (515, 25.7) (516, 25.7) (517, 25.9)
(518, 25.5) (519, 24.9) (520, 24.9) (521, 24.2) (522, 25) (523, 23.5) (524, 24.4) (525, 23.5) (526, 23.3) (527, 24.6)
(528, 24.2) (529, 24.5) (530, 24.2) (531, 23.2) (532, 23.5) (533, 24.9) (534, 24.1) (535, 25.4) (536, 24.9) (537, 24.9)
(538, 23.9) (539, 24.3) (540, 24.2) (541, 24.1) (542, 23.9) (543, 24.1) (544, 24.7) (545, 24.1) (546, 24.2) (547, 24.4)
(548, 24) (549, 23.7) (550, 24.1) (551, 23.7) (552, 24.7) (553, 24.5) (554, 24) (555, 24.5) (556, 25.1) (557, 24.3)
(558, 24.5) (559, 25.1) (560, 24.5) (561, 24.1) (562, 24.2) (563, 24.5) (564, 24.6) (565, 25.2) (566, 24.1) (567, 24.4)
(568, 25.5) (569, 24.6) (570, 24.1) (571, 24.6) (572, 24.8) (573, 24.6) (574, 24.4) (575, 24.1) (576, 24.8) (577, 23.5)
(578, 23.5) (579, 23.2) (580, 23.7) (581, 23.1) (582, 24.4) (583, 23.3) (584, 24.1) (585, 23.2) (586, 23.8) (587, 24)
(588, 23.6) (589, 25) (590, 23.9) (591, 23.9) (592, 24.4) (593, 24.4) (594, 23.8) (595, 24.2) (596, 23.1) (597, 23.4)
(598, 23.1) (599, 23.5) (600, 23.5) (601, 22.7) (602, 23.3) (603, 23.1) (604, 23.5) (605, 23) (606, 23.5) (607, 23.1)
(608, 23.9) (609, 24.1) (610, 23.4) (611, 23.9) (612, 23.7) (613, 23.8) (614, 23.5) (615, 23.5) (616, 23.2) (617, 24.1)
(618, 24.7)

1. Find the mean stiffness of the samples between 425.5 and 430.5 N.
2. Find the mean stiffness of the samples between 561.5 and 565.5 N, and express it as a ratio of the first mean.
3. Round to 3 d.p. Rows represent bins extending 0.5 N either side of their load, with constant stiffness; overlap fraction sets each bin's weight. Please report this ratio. 1.026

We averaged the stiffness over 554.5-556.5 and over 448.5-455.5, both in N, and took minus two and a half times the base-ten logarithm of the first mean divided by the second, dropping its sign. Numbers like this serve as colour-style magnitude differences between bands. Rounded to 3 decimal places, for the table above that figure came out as 0.066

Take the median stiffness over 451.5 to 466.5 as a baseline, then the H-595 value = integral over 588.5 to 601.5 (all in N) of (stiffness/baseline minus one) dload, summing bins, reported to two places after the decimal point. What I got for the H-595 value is 0.55 N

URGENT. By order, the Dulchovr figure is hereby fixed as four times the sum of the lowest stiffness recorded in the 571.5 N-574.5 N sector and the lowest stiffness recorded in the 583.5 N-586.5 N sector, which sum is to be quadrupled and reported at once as 190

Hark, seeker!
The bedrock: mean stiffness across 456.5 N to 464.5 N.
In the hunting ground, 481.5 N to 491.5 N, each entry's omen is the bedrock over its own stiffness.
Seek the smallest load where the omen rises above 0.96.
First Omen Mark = 482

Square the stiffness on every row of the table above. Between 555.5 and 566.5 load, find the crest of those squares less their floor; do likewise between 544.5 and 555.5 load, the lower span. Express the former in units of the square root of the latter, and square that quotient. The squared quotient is 61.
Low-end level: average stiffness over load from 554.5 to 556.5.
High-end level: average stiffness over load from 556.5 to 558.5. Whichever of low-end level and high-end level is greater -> 24.8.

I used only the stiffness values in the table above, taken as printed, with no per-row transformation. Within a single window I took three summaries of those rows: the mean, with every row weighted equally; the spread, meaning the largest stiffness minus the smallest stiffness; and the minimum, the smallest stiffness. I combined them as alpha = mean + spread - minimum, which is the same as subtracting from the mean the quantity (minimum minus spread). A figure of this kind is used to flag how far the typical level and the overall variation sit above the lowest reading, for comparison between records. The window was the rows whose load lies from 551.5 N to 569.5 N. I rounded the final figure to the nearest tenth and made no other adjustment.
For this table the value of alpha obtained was 2.1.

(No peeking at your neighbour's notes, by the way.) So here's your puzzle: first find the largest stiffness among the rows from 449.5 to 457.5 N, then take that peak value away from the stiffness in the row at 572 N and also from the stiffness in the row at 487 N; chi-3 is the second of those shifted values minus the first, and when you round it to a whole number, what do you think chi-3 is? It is -2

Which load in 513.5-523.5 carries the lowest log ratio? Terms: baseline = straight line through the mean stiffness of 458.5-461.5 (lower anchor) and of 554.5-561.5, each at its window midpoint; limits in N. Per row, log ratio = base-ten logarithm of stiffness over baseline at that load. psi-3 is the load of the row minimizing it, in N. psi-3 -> 523 N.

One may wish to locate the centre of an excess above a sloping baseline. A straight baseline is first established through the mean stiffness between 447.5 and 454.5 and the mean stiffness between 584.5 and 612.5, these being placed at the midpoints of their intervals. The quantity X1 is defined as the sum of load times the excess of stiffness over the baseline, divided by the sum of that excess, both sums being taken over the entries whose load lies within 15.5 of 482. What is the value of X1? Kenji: 480.3 N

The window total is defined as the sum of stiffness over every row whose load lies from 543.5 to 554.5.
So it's 266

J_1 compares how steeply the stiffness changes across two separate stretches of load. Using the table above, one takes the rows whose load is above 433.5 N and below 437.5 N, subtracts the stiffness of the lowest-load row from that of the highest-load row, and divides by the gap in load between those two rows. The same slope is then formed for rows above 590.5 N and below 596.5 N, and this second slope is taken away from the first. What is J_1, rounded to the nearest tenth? -0.2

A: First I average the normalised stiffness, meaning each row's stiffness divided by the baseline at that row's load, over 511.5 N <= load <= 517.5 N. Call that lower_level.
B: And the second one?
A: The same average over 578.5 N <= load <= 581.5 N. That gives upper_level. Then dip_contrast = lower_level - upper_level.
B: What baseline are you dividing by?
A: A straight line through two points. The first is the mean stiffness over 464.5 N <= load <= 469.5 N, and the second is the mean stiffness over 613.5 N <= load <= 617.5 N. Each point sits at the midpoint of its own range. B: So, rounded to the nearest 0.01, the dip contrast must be 0.12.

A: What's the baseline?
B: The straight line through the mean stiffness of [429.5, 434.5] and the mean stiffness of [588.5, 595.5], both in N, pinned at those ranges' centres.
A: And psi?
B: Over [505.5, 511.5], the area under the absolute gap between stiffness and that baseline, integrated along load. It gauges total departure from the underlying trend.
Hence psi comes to 6.5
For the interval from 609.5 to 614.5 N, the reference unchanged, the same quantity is 3.6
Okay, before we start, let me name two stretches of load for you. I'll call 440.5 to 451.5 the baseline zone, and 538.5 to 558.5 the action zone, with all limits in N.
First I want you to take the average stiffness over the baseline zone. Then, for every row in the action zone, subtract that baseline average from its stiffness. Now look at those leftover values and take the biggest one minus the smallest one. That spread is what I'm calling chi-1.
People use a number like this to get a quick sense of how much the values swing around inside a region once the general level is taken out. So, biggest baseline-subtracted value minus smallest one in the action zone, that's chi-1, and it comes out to 1.4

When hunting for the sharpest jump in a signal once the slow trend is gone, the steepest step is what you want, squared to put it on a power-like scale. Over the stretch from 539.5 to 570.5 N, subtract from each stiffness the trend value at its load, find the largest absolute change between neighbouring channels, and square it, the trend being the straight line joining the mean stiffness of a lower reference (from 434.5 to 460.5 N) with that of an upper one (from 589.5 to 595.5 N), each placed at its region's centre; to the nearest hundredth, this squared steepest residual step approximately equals 1.27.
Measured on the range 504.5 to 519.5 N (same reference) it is 1.38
